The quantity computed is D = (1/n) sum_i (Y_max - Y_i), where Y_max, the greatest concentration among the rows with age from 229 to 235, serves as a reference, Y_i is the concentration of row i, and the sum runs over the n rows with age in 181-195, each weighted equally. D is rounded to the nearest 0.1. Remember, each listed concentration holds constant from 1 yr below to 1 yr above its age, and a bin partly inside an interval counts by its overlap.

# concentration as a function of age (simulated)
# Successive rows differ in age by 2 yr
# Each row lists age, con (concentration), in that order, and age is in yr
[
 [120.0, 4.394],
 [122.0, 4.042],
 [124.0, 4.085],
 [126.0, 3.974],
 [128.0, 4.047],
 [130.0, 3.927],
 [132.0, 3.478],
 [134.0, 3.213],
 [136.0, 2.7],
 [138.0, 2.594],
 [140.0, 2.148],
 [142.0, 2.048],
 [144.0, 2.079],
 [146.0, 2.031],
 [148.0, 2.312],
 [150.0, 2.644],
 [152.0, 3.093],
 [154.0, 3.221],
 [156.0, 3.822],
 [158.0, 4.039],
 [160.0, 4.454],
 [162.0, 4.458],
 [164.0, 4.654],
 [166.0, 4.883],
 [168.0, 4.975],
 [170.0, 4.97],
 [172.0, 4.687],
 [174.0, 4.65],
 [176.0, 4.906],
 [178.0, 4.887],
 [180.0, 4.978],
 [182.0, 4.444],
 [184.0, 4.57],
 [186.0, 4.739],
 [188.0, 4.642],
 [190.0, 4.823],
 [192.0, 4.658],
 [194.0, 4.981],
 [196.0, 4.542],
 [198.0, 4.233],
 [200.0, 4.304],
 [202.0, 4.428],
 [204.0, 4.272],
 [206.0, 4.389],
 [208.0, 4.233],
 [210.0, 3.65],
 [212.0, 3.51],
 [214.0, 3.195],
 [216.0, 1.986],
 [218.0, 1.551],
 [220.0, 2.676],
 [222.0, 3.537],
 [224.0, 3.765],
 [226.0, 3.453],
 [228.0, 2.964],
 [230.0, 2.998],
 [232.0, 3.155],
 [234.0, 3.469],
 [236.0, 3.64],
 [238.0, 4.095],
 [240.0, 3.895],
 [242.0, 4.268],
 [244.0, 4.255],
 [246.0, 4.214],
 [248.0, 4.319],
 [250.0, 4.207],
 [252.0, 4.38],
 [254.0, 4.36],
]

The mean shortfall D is -1.2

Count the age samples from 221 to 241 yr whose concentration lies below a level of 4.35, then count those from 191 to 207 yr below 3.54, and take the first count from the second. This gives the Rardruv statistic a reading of -10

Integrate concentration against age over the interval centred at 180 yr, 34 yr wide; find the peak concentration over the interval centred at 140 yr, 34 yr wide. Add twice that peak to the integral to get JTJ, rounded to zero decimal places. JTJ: 170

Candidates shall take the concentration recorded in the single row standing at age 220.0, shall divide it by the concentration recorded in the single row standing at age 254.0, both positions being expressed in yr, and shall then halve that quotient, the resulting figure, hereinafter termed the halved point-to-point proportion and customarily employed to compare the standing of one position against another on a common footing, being 0.31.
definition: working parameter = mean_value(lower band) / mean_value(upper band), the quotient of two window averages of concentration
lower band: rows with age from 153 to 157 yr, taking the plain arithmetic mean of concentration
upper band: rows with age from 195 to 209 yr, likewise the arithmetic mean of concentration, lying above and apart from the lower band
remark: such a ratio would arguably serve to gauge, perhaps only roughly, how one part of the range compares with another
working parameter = 0.81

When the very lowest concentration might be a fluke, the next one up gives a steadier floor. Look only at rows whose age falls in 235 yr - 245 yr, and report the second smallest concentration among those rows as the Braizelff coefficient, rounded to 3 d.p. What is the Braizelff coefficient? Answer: 3.895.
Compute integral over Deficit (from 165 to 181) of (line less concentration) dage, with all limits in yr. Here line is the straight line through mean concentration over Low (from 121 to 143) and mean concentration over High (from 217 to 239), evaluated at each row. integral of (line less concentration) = -26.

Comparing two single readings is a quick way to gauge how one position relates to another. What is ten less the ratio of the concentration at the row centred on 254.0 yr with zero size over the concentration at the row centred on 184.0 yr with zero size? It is 9.0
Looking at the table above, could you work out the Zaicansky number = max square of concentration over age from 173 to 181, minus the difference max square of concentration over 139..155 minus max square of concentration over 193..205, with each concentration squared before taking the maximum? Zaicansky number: 39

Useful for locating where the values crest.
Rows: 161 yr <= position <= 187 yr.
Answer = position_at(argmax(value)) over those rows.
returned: 180.0 yr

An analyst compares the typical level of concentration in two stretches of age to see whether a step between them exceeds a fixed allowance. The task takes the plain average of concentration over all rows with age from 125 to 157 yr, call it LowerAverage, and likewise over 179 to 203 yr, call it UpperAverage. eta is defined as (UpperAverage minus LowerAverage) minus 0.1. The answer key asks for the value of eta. 1.6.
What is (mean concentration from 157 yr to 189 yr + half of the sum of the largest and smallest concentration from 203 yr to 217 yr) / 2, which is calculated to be 3.94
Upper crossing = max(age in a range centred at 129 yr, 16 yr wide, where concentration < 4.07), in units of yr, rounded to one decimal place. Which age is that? 136.0 yr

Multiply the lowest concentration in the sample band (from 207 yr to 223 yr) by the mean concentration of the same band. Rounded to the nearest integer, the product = 5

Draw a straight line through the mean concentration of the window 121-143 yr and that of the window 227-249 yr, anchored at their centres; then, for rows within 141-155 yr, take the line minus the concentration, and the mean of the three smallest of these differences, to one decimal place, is 0.4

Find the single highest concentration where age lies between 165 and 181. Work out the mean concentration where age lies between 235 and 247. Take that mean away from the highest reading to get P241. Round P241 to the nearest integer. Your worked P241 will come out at 1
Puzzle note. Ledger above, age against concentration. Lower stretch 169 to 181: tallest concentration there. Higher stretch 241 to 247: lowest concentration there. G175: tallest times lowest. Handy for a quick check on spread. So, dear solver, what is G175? 21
